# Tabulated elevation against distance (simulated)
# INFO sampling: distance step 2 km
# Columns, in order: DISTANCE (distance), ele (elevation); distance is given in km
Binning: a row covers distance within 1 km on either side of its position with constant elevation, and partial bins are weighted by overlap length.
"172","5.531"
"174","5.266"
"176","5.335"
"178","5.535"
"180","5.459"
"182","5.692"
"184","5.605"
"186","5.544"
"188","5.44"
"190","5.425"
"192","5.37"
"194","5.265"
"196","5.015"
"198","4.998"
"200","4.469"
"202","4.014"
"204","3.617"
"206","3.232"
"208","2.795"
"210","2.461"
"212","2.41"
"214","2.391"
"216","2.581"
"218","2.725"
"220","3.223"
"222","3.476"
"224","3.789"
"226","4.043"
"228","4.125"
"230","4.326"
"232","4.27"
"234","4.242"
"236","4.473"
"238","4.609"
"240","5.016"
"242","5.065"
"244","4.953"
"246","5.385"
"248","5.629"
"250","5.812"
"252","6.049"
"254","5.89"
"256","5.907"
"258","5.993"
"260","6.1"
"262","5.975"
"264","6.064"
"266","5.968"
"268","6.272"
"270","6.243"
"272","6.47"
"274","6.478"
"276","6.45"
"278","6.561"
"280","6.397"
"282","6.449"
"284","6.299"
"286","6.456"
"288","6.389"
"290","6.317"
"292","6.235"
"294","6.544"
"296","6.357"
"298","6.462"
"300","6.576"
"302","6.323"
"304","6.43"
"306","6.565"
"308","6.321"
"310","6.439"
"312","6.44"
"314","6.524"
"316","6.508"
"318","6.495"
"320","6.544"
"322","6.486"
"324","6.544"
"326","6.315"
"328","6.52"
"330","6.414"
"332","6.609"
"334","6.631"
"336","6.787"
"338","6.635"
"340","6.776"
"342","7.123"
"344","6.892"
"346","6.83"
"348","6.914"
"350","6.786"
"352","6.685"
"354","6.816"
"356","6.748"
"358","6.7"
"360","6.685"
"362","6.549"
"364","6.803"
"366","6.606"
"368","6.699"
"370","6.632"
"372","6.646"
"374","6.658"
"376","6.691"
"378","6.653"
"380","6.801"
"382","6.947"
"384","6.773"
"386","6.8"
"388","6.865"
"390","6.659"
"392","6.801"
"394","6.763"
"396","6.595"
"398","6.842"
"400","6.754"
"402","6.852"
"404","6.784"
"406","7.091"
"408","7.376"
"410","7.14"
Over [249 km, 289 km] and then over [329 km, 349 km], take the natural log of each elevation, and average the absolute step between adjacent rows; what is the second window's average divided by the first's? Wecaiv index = 1.21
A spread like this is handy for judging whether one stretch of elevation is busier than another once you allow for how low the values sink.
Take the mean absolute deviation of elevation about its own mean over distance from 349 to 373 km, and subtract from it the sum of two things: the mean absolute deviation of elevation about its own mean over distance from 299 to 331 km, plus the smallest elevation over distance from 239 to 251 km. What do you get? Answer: -4.96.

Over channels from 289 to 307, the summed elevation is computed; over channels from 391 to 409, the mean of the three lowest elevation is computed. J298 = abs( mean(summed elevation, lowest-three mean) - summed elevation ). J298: 26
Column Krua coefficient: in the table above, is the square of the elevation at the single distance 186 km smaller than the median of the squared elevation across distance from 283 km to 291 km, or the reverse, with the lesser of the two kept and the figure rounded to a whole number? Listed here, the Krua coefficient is 31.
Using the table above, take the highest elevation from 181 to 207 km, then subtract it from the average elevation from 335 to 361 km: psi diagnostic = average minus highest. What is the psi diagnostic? 1.1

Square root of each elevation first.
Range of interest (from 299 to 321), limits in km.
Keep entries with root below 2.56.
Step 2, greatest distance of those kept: 320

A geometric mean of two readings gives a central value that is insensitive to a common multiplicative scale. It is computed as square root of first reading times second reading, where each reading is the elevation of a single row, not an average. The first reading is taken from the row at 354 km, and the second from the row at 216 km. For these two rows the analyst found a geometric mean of 4.2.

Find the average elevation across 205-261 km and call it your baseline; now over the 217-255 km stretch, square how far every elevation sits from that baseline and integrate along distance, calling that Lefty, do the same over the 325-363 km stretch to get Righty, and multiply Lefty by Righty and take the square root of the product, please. 86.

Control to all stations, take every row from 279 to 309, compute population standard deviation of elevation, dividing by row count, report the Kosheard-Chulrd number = 0.10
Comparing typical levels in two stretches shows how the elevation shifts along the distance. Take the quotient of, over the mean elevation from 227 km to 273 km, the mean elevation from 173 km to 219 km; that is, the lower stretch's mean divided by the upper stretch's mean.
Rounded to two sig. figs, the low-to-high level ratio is 0.81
